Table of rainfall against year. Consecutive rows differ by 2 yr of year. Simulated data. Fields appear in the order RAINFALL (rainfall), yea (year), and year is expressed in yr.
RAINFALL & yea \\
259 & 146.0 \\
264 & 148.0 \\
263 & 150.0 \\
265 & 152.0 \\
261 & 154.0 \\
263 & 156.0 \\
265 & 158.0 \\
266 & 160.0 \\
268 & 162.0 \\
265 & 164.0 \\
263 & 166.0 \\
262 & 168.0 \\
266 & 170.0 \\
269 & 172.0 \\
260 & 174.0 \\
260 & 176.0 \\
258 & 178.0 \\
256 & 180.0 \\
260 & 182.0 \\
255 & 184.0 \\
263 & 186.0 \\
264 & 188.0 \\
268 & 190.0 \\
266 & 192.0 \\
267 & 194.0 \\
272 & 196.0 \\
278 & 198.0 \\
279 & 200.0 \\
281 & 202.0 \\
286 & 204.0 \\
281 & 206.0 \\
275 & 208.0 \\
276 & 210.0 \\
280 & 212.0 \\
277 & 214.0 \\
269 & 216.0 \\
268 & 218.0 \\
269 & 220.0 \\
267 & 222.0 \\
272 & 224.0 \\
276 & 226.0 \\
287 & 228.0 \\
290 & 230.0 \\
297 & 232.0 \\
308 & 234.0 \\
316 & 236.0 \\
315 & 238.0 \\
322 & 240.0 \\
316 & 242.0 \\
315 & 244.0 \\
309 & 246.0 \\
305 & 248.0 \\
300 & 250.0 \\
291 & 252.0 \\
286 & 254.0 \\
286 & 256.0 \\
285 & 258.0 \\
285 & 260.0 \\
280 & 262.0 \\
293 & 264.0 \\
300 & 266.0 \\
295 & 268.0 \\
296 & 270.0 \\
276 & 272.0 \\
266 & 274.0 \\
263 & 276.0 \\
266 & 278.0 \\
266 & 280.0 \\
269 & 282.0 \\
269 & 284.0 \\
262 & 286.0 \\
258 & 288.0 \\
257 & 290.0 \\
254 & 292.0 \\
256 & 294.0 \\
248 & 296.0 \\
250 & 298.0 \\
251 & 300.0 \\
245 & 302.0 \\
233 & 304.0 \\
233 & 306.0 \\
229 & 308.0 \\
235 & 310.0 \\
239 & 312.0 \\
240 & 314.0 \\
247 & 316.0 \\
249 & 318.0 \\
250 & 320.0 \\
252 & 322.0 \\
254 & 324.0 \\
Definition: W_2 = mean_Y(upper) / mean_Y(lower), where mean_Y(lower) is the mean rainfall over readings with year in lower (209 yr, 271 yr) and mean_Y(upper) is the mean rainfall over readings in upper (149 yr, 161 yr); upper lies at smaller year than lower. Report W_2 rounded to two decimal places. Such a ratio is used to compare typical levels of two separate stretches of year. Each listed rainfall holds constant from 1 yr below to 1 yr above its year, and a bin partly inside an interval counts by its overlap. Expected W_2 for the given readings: 0.91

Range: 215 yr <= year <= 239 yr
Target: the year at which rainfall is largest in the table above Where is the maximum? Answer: 236.0 yr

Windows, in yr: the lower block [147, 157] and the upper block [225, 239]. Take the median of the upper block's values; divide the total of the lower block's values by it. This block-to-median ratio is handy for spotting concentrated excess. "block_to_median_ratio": 4.4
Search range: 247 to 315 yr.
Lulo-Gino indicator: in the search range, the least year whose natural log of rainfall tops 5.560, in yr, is 248.0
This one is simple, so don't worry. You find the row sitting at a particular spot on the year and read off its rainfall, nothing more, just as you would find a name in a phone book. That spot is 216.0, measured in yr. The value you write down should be 269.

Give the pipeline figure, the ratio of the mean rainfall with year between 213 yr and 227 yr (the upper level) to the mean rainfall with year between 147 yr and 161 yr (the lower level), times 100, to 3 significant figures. 103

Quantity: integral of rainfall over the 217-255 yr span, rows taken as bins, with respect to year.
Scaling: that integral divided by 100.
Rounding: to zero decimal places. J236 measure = 112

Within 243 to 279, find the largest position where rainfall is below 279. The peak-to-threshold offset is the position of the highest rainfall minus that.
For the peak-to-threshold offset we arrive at -34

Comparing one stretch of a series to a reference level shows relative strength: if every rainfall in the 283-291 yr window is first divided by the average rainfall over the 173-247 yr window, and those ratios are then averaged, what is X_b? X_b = 0.93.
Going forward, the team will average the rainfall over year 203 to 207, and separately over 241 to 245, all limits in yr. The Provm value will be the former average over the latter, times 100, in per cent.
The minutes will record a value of 90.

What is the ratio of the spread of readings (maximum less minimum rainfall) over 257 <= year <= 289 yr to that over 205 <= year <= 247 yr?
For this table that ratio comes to 0.8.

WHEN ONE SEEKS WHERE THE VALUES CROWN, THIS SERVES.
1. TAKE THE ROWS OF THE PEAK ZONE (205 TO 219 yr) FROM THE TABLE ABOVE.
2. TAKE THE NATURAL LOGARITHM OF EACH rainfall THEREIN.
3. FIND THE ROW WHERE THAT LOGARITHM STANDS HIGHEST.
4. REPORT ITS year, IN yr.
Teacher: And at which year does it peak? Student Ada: 206.0 yr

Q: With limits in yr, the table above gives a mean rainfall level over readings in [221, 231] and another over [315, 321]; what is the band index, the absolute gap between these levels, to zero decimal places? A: 30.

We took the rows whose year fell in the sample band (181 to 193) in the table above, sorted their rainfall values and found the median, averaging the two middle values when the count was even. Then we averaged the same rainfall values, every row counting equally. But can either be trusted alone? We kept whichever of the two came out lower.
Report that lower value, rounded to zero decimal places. 263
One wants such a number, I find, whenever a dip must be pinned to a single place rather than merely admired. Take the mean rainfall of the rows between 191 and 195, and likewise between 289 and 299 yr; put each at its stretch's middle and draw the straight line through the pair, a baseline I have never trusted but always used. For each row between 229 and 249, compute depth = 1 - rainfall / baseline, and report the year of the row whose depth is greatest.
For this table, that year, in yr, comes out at 230.0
